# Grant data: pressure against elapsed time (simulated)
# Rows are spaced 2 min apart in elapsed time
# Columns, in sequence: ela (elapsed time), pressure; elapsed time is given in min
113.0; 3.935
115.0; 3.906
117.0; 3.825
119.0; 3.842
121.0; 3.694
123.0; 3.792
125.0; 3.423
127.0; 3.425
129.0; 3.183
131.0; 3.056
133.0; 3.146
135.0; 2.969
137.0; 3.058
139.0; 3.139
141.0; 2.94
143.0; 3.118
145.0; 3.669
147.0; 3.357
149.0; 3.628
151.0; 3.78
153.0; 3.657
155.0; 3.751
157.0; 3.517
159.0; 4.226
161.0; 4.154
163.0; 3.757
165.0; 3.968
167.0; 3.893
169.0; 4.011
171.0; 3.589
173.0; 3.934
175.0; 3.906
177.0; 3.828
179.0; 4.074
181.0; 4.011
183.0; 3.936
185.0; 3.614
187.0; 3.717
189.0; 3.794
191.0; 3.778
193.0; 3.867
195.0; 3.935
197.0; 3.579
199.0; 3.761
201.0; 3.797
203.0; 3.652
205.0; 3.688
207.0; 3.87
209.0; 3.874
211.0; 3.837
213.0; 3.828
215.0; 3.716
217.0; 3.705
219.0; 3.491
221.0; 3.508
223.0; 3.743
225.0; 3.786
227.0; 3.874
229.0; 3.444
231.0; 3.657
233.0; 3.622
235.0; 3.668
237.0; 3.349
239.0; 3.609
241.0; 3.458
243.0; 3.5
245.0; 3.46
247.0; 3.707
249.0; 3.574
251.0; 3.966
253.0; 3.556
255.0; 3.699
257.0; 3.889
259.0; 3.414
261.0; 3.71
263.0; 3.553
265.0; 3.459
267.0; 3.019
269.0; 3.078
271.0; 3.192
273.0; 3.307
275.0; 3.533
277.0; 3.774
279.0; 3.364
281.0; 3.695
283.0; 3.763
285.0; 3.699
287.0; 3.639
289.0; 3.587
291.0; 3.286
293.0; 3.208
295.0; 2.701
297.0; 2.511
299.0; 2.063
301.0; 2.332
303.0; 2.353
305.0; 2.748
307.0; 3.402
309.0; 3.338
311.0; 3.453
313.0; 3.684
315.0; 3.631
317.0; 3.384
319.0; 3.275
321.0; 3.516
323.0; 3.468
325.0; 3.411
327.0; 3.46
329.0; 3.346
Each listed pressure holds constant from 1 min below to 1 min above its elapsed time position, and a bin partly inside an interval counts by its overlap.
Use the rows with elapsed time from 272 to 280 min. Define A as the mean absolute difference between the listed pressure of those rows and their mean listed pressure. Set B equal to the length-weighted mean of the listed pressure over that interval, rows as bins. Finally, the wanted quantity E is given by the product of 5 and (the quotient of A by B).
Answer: 0.23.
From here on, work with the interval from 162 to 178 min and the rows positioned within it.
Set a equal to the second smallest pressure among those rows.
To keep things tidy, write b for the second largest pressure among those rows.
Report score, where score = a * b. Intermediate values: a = 3.757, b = 3.968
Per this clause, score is 14.9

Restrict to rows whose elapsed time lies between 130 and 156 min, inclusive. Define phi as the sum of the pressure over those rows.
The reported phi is 43.3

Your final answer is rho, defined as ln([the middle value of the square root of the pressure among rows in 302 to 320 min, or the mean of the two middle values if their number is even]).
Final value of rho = 0.610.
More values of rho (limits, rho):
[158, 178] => 0.683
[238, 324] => 0.621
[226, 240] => 0.644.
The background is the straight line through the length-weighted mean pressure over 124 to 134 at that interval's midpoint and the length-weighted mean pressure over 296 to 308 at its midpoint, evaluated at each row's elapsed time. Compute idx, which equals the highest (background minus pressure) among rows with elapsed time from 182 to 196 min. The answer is -0.59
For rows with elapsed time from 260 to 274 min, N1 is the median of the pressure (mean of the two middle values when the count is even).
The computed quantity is 3.3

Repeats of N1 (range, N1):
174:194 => 3.8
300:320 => 3.4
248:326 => 3.5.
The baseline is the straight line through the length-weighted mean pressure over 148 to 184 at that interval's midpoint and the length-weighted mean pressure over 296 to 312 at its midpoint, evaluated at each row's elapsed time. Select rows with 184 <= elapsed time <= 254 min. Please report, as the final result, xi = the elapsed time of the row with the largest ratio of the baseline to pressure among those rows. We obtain 185.0 min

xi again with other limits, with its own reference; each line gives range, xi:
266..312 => 299.0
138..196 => 141.0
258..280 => 267.0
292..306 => 299.0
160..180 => 171.0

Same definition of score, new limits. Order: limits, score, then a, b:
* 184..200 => 14.0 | 3.614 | 3.867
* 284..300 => 9.1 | 2.511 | 3.639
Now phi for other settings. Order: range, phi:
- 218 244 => 46.7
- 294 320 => 38.9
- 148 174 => 49.9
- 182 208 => 49.0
